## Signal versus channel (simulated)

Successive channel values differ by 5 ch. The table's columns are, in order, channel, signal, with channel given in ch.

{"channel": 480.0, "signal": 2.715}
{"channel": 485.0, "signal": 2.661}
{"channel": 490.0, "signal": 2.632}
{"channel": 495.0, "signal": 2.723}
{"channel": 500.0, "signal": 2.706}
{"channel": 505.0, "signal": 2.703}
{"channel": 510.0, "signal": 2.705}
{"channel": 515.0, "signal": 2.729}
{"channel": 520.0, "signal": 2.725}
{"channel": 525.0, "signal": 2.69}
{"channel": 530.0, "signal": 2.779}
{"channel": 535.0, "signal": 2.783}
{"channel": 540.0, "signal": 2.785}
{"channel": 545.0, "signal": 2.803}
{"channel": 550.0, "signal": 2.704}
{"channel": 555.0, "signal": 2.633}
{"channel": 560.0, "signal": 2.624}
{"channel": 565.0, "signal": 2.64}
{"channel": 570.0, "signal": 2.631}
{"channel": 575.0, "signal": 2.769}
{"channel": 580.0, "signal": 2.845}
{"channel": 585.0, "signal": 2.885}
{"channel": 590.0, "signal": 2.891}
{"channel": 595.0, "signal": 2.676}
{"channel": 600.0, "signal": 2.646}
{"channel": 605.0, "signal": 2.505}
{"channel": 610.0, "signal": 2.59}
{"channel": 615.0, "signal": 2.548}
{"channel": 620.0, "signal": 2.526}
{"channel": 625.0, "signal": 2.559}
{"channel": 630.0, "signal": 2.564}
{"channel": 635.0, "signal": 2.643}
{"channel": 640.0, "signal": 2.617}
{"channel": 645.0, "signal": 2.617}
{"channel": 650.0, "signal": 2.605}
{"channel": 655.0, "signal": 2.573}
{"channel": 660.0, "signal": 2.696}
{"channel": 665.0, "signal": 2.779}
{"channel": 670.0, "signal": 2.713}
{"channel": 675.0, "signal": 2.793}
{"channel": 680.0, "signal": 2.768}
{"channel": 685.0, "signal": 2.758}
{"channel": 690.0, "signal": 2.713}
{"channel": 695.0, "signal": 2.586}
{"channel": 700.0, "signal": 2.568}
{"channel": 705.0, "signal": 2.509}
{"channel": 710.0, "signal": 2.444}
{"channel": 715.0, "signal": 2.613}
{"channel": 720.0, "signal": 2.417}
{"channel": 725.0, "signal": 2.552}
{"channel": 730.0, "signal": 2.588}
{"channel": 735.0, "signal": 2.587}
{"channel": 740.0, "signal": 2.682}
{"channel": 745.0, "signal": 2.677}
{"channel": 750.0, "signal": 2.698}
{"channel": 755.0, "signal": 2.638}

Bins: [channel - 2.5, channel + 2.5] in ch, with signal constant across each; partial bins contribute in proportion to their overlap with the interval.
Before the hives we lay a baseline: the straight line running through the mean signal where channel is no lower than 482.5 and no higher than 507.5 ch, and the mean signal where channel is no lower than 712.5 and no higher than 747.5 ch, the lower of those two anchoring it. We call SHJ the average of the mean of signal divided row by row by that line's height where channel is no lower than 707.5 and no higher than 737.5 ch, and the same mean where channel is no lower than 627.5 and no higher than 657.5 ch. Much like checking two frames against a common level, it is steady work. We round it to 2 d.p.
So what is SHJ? 0.98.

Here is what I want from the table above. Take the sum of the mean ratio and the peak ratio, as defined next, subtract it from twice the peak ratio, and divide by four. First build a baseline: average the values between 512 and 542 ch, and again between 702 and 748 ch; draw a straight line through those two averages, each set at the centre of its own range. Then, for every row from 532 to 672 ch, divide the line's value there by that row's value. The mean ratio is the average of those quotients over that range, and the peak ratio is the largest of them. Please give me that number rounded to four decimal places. 0.0162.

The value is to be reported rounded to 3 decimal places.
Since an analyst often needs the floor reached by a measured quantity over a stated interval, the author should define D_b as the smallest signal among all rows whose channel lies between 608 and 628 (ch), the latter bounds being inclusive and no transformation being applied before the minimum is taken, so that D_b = 2.526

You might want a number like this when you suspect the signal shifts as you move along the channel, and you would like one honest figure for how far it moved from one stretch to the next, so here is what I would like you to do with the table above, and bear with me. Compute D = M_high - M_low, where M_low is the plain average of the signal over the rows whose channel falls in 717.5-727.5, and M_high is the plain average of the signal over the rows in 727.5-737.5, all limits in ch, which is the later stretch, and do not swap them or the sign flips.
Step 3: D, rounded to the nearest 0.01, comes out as 0.10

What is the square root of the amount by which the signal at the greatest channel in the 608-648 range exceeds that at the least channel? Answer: 0.16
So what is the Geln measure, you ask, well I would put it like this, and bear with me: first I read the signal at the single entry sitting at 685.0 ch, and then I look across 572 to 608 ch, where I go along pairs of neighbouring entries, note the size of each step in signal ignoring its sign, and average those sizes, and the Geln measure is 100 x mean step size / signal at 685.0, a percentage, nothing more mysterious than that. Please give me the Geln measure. 3.07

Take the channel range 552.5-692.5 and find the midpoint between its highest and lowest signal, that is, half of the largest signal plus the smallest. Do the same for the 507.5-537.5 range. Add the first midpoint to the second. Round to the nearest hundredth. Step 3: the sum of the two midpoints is 5.43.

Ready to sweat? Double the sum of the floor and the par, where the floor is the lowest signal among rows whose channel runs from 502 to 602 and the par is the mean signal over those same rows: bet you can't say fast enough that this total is 10.7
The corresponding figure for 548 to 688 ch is 10.4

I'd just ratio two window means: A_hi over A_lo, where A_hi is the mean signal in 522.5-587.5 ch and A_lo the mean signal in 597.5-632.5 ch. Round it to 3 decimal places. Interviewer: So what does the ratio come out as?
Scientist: 1.068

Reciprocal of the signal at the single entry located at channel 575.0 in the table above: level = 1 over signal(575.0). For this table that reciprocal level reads 0.361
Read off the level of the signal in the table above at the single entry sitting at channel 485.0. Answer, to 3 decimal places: 2.661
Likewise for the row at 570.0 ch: 2.631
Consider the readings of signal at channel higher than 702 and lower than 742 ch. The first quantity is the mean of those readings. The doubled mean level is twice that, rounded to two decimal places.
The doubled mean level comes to 5.10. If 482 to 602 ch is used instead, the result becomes 5.45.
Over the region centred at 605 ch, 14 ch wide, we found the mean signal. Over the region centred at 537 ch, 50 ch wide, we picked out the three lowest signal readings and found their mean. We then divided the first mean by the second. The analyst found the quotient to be 0.97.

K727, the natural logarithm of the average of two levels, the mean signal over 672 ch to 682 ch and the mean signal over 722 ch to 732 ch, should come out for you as 0.98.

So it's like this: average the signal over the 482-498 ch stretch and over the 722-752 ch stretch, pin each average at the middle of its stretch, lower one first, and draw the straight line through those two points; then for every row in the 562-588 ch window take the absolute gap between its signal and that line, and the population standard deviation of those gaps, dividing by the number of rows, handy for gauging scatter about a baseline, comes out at 0.084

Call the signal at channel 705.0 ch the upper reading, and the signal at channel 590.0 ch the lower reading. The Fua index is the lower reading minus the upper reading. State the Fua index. 0.38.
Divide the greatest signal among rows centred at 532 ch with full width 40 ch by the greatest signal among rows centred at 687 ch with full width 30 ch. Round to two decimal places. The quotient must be 1.00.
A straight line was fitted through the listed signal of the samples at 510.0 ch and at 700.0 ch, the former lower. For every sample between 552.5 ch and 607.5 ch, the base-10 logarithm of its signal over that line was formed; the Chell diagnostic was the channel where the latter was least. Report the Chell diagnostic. 605.0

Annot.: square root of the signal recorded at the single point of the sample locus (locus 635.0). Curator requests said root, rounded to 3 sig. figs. 1.63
